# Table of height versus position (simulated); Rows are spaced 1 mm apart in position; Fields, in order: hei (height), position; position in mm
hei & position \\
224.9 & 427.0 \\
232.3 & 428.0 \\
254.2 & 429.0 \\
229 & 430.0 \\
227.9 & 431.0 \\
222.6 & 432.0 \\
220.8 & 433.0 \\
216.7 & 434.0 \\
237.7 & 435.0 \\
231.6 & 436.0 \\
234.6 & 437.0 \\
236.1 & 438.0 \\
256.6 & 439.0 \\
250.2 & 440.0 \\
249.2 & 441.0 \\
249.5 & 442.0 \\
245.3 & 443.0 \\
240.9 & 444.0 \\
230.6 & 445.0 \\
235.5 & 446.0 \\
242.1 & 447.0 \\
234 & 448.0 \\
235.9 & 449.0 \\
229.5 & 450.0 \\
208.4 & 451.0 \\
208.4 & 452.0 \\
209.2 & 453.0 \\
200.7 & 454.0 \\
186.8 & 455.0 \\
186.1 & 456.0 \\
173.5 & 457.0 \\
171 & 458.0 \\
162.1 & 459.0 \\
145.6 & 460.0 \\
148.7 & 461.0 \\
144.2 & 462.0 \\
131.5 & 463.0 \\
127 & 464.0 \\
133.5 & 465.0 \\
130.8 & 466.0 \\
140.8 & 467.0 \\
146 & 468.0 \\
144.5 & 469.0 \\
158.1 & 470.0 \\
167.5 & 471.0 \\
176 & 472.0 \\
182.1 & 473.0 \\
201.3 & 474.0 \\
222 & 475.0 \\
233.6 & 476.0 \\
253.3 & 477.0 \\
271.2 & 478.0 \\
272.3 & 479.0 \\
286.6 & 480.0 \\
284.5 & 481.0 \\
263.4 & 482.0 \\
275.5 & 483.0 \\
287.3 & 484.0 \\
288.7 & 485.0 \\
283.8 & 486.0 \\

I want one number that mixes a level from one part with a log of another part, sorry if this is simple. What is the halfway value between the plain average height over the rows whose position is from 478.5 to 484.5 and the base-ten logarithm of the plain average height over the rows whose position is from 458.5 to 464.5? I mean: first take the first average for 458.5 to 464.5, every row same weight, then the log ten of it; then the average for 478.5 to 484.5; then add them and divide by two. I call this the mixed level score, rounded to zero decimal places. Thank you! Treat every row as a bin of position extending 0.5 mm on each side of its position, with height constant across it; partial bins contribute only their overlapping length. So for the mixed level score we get 140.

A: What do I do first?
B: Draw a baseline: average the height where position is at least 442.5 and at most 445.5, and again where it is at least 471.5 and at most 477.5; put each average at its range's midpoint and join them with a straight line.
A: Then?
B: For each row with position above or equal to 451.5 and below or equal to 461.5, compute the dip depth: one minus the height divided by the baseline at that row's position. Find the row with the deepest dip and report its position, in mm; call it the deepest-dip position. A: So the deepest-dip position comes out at 460.0 mm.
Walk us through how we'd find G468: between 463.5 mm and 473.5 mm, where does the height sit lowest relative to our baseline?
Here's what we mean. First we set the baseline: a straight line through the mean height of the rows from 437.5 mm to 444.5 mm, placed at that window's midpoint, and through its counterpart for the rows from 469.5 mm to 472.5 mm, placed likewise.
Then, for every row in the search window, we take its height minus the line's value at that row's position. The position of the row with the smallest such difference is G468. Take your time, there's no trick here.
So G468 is 464.0 mm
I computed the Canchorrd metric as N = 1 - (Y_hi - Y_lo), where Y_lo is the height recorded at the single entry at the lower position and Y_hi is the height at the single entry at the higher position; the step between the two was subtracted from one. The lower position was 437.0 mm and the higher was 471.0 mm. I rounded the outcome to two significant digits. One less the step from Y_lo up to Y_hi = 68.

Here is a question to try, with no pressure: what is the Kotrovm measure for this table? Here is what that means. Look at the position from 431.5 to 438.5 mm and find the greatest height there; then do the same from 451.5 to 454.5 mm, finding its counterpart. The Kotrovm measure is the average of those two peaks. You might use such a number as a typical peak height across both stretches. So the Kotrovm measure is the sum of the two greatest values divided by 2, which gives 223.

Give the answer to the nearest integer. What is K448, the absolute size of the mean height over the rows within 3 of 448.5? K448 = 231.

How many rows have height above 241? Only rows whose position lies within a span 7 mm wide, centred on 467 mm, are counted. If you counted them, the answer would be 0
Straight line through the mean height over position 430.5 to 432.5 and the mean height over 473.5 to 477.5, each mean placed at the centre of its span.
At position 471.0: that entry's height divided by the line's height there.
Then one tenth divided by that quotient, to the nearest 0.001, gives 0.136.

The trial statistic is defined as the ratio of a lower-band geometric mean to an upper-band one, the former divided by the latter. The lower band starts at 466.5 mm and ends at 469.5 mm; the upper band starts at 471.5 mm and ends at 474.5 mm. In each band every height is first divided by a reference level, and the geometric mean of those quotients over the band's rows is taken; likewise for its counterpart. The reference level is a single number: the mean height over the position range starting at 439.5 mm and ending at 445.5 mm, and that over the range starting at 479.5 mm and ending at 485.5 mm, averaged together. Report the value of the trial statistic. 0.77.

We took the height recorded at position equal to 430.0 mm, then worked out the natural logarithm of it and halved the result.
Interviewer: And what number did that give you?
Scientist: 2.72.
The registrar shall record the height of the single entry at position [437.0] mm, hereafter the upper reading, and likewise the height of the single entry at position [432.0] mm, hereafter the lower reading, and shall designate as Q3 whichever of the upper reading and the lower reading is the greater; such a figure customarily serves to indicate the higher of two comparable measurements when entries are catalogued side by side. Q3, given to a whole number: 235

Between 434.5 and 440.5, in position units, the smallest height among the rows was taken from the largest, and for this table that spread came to 25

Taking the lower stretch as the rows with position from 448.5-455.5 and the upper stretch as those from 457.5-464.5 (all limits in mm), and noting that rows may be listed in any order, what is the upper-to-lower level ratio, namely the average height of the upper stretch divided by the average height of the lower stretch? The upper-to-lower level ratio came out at 0.70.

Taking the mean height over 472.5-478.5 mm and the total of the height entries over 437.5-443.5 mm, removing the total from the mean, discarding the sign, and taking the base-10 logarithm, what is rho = 3.10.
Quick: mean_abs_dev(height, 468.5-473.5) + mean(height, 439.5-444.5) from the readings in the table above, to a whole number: 258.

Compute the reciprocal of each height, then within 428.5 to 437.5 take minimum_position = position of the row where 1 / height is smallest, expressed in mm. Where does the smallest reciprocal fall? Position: 429.0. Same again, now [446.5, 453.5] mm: 447.0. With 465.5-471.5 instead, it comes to 471.0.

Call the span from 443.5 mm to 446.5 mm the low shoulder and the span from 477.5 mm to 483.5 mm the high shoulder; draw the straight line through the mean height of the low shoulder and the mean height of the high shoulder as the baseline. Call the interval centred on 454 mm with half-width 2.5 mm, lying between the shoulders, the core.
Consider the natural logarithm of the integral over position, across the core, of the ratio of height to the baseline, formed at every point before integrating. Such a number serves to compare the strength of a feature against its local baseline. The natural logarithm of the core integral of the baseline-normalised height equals 1.39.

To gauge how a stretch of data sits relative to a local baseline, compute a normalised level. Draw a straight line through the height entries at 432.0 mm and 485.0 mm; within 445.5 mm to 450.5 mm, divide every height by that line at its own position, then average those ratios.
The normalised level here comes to 0.97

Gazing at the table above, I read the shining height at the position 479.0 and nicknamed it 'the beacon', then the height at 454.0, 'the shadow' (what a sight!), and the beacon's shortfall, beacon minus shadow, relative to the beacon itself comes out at 0.3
